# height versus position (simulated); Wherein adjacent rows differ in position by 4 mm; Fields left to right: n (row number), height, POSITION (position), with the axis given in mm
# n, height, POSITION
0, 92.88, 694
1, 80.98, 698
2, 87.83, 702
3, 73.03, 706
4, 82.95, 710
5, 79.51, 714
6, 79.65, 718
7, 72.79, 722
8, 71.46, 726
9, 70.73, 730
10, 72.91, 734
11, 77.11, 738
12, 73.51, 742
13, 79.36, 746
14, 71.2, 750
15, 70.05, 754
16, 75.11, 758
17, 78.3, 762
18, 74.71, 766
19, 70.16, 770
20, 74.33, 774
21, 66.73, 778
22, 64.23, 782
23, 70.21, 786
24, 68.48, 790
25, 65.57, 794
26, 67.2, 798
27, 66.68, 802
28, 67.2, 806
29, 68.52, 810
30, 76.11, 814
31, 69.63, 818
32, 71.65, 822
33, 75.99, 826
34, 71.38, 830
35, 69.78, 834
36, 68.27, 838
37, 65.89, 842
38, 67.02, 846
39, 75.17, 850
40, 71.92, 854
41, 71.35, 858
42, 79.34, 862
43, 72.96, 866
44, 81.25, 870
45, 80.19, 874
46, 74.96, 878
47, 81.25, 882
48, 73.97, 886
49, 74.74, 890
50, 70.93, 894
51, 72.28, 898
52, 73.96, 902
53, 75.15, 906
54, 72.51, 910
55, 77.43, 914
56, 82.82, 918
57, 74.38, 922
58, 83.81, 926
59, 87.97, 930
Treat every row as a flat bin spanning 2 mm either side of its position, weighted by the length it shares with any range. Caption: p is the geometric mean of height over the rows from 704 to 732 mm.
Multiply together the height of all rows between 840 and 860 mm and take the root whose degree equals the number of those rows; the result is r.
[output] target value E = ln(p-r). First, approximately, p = 75.6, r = 70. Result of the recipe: 1.7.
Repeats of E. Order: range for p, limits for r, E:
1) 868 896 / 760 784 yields 1.7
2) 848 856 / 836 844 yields 1.9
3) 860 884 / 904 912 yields 1.5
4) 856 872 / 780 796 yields 2.2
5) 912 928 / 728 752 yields 1.7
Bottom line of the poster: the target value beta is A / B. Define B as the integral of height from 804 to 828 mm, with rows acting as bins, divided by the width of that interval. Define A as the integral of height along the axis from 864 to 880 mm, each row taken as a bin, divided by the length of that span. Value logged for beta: 1.08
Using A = 77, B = 71.5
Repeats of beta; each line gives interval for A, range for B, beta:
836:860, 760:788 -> 0.98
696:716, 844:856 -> 1.13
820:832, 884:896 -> 1.00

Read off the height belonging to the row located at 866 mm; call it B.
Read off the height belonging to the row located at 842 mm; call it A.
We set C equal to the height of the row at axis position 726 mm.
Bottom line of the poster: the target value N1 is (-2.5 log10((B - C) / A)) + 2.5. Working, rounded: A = 65.89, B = 72.96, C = 71.46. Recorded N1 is 6.6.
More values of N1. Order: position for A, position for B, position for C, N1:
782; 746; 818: 4.5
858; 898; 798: 5.4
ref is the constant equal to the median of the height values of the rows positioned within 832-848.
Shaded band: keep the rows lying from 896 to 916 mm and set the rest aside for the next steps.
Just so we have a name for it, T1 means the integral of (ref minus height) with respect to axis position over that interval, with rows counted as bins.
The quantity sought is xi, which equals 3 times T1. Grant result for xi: -397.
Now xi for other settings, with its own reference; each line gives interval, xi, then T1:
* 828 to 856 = -191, -64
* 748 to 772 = -404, -135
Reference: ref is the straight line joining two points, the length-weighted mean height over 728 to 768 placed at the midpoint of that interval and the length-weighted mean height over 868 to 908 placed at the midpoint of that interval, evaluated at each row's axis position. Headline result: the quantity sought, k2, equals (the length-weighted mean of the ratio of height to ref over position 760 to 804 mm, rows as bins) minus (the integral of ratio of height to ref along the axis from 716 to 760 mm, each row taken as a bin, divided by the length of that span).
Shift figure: -0.06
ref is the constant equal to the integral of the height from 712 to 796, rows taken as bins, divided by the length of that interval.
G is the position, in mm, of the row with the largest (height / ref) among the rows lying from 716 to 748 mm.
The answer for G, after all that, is 718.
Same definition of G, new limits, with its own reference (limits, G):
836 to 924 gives 918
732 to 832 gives 746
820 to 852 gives 826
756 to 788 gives 762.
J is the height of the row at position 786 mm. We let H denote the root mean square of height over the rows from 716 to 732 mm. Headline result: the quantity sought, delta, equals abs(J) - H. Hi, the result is -4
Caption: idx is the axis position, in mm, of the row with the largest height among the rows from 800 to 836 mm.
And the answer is 814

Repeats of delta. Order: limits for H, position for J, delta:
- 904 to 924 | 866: -4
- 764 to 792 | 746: 9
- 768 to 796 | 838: 0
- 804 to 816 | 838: -2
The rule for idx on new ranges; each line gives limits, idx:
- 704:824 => 710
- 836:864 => 862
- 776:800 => 786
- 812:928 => 926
